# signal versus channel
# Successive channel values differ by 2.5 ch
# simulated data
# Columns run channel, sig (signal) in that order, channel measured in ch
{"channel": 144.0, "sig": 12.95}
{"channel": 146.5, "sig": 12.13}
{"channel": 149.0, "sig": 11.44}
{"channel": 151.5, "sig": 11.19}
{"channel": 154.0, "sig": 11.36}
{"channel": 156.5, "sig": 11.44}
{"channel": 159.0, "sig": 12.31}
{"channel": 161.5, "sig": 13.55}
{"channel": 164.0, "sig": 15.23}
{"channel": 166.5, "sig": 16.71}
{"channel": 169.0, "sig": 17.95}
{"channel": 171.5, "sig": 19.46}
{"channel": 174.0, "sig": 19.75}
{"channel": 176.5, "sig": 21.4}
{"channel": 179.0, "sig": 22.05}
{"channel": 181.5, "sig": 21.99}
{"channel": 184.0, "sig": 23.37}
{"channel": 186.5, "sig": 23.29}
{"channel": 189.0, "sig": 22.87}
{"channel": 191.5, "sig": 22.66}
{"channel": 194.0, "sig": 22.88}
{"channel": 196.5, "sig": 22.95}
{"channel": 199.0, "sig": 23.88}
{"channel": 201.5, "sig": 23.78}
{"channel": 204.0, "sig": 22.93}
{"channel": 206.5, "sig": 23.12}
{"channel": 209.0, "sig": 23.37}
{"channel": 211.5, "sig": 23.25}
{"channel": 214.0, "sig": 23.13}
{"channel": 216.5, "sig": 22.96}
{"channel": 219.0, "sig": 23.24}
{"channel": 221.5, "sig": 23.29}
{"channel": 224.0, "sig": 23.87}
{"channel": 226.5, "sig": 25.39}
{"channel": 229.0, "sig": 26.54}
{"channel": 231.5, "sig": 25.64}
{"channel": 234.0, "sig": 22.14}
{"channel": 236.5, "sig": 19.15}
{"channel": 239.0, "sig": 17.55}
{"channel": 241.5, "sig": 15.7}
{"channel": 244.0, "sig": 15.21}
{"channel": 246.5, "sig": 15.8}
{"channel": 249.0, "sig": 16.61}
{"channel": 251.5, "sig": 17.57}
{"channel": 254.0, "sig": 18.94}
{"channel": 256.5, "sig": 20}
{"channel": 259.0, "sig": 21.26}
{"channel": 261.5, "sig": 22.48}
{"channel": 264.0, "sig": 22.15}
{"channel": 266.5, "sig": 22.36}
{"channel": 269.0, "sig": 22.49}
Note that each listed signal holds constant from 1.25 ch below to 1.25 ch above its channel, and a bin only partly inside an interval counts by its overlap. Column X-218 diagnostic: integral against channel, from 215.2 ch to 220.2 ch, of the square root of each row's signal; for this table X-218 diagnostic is 24.0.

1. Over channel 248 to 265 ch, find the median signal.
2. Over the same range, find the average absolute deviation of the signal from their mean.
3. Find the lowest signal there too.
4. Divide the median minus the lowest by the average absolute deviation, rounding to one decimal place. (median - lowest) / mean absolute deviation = 1.8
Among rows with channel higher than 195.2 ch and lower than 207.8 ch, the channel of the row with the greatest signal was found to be 199.0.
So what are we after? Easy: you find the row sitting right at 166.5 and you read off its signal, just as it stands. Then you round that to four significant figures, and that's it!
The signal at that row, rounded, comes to 16.71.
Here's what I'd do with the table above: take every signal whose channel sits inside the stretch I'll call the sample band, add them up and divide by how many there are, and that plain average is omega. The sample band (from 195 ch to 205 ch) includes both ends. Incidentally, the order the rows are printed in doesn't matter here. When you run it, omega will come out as 23.4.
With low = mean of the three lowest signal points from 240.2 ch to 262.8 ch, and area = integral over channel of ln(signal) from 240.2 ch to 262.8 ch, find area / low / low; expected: 0.27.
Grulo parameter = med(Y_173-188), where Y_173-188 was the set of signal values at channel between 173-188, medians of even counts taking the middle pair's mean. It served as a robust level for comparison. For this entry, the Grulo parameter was 22.0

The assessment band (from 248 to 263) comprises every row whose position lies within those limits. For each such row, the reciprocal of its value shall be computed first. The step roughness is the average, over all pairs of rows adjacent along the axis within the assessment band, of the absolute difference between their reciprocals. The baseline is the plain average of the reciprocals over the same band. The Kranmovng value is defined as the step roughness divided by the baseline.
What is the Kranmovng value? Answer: 0.06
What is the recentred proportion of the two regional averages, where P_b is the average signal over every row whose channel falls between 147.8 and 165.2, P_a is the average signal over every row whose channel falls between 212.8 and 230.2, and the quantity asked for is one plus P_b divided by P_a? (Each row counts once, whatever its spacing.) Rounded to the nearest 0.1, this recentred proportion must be 1.5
